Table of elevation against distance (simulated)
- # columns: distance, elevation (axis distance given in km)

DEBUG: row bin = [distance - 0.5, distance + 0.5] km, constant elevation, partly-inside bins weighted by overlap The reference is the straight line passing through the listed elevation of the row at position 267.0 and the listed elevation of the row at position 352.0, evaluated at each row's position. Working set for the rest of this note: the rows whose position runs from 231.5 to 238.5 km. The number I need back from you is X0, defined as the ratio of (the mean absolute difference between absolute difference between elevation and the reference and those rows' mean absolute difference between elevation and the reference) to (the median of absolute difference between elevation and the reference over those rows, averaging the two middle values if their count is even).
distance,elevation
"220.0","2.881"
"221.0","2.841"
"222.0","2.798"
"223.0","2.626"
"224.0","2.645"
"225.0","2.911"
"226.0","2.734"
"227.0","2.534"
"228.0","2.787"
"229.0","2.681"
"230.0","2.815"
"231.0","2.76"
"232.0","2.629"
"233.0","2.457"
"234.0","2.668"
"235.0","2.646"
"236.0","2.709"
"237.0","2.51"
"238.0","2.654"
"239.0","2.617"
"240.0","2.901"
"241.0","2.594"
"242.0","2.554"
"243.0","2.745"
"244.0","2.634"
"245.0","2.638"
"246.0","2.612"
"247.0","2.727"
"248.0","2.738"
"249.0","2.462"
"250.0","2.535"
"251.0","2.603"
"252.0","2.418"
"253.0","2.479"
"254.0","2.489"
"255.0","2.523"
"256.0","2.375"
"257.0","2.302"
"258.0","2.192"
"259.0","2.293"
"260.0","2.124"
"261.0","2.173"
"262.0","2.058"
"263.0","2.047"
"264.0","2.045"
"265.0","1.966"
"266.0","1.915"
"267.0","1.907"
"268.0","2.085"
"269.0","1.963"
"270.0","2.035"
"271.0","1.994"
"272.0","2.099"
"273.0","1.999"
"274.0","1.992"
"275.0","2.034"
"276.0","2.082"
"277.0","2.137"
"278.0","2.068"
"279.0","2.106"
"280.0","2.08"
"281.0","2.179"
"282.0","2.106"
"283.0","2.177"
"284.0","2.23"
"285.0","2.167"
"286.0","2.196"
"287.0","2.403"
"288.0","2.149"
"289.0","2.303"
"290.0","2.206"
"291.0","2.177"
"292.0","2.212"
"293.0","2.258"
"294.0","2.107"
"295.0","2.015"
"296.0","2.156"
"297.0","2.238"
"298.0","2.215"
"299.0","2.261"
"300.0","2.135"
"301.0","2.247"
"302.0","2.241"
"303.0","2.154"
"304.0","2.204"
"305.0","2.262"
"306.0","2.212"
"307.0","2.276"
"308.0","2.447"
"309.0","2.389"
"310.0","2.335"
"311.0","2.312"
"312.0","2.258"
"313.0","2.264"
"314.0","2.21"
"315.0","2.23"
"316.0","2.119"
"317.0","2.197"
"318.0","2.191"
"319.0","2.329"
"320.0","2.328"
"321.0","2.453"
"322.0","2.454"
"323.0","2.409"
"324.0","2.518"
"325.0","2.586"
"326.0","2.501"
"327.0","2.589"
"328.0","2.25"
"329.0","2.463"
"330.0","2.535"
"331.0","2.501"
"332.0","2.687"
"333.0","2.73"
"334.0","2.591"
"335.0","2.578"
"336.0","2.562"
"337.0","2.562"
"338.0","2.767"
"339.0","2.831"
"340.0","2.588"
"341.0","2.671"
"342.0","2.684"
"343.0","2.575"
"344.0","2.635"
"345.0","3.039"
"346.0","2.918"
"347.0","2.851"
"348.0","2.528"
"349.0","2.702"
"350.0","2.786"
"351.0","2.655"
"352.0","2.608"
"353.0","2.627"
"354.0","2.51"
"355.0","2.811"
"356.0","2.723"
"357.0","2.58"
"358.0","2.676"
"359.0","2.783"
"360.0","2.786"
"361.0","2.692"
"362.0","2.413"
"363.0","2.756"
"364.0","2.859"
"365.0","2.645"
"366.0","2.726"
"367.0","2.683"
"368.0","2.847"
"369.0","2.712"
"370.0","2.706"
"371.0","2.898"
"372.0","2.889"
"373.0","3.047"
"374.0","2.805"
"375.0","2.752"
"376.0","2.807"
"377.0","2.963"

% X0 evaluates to 0.1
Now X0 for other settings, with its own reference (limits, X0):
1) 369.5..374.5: 0.6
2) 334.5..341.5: 0.7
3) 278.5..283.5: 0.3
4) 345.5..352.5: 0.9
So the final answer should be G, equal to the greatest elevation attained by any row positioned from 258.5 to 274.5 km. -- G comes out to 2.293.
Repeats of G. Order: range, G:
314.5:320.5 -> 2.329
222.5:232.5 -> 2.911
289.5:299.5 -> 2.261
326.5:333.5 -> 2.73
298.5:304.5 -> 2.261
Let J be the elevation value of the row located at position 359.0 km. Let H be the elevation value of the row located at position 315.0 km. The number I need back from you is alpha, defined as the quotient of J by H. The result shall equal 1.25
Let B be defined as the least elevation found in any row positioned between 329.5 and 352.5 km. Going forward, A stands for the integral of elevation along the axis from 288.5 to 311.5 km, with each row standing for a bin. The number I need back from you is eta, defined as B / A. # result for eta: 0.049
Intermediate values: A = 51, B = 2.501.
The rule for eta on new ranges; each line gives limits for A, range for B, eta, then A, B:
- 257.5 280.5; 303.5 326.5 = 0.045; 47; 2.119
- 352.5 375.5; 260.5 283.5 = 0.030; 63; 1.907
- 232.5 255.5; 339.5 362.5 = 0.040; 60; 2.413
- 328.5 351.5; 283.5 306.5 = 0.033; 61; 2.015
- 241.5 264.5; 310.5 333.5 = 0.038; 56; 2.119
